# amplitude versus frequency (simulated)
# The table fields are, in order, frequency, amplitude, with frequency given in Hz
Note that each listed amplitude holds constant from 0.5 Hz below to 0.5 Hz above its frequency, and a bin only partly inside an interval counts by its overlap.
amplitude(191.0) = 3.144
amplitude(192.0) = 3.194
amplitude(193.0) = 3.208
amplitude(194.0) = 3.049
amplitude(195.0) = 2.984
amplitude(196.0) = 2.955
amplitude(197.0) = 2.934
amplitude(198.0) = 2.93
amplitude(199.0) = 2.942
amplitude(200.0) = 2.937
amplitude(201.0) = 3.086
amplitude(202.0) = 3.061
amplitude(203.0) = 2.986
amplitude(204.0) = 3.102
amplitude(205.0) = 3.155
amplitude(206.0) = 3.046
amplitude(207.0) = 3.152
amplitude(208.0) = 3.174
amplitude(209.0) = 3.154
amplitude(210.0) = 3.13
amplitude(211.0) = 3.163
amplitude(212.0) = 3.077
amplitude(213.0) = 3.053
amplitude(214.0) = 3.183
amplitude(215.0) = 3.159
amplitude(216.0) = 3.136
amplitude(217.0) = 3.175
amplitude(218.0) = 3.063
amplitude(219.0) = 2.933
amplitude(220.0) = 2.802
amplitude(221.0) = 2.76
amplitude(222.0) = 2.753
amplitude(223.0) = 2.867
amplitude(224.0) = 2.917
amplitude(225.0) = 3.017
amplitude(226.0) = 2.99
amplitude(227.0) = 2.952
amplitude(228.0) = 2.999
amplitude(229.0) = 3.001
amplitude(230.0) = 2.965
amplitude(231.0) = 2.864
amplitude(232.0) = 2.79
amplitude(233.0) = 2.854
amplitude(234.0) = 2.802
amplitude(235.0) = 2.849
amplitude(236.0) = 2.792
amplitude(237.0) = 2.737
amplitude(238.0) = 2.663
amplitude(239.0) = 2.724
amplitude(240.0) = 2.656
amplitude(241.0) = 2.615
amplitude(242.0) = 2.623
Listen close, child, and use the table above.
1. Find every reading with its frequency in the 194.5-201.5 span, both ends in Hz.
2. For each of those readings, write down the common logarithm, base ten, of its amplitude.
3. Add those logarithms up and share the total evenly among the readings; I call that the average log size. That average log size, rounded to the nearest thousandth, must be 0.472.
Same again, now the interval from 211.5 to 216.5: 0.494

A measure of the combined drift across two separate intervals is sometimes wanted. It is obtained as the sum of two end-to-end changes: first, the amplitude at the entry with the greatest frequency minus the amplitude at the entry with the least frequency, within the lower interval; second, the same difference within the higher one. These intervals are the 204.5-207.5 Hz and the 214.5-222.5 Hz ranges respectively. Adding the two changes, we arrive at -0.41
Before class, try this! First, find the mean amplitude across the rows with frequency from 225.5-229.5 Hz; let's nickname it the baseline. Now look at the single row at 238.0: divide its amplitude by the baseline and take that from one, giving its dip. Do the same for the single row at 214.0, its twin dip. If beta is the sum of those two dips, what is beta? 0.042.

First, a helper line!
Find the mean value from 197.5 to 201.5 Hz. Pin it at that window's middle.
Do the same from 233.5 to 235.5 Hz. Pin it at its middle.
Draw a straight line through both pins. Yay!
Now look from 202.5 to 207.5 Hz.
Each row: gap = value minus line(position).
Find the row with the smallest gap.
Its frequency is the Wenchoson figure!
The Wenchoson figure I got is 203.0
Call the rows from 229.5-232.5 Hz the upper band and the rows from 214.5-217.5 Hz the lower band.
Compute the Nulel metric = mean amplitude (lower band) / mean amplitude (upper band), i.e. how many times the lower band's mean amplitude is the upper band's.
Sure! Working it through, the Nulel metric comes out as 1.099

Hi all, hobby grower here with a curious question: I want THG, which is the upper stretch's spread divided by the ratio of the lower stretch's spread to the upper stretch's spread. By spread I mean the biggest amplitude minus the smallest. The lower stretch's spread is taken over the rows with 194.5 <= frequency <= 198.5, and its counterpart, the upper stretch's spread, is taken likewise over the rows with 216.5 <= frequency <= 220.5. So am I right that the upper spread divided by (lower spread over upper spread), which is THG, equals 2.6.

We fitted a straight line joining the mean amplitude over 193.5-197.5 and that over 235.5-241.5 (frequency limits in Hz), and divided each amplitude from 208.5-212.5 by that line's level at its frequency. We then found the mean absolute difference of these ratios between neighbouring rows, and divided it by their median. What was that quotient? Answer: 0.014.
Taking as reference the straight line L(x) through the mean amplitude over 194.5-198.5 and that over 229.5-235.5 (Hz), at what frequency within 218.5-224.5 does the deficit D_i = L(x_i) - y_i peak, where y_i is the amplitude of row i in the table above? 222.0 Hz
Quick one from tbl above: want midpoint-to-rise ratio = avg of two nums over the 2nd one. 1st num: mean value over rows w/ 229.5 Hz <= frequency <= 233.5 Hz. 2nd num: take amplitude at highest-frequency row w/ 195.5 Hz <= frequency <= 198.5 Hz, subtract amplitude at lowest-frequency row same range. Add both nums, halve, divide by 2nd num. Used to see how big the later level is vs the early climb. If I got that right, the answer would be -57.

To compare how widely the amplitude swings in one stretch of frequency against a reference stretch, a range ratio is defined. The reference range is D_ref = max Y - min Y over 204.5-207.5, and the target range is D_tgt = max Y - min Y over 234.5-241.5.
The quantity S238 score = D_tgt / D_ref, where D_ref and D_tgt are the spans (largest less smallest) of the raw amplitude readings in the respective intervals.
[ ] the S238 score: 2.1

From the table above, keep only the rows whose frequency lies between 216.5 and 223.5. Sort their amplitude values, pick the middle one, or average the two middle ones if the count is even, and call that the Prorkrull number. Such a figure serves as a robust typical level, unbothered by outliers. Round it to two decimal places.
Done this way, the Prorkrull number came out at 2.87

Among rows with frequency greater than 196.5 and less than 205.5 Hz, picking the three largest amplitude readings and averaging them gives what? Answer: 3.11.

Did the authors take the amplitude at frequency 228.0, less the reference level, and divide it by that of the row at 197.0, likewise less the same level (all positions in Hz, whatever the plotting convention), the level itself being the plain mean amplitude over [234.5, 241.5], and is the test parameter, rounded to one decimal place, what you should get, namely 1.3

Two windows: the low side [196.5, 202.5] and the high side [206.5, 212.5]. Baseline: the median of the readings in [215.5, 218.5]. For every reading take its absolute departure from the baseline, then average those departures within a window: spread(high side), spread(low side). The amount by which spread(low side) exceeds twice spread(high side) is 0.10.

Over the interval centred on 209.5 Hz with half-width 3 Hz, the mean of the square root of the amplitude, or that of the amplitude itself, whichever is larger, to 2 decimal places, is 3.14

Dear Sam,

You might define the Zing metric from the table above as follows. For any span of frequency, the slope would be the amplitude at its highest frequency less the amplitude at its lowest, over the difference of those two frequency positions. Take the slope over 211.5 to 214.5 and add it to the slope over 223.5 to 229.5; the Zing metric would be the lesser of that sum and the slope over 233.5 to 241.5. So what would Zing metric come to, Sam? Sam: -0.0267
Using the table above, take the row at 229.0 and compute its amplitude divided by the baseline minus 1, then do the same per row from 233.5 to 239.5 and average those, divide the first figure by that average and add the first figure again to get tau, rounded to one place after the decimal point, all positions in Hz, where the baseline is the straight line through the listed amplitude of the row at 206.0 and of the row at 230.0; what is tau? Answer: -0.2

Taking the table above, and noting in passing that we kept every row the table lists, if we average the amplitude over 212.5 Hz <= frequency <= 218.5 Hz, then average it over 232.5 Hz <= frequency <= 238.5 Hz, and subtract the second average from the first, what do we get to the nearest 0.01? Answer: 0.35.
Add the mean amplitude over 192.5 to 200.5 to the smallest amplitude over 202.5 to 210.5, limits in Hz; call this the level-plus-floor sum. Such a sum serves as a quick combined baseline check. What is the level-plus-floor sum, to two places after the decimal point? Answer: 5.98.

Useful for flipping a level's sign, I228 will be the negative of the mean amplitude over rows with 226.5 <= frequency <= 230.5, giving -2.98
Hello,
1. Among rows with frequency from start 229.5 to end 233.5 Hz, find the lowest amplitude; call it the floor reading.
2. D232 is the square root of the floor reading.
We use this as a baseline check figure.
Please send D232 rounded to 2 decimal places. 1.67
